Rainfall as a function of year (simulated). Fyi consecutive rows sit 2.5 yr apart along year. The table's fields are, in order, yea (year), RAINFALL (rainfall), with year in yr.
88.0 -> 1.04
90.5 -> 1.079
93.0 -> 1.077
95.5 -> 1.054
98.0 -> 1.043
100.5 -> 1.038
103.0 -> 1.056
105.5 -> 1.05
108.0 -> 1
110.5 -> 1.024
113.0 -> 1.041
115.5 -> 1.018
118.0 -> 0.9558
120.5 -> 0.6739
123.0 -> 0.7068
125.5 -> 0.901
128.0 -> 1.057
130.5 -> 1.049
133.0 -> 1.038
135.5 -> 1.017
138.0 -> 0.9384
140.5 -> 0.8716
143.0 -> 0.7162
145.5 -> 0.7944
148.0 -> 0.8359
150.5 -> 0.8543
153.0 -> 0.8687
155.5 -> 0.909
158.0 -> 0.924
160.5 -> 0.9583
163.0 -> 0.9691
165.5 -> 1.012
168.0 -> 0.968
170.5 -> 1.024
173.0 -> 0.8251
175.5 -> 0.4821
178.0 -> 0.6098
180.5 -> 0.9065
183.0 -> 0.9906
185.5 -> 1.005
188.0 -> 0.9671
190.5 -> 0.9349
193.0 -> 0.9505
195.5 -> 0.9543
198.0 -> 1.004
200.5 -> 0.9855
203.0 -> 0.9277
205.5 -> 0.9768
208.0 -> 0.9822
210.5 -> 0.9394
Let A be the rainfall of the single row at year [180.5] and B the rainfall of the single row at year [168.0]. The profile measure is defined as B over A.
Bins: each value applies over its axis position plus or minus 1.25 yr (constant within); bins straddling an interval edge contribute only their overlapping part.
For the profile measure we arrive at 1.07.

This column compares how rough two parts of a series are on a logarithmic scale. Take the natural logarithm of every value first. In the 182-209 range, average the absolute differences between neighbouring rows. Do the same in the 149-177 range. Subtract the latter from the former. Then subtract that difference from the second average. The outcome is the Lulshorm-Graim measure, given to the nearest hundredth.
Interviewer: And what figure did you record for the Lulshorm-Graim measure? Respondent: 0.18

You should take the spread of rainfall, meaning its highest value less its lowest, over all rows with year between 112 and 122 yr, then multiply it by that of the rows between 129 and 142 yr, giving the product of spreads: 0.065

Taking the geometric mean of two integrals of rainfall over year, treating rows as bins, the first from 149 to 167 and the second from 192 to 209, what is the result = 16.6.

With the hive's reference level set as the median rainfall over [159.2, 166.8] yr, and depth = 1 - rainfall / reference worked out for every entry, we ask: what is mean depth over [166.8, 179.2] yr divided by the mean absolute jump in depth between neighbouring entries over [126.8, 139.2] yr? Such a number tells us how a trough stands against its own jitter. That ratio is 6.3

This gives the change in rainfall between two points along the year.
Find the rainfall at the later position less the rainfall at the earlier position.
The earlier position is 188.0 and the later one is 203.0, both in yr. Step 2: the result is -0.04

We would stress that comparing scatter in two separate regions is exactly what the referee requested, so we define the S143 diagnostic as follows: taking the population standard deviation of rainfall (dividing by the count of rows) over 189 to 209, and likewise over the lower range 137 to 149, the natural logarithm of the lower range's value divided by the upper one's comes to 1.1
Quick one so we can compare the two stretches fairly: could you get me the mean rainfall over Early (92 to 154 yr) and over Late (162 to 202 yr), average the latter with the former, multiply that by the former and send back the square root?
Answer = 0.938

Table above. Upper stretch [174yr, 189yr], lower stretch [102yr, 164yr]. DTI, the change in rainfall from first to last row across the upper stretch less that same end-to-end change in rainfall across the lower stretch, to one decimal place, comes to 0.6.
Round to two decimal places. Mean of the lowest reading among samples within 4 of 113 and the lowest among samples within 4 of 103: 1.03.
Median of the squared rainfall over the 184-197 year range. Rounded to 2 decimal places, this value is 0.91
